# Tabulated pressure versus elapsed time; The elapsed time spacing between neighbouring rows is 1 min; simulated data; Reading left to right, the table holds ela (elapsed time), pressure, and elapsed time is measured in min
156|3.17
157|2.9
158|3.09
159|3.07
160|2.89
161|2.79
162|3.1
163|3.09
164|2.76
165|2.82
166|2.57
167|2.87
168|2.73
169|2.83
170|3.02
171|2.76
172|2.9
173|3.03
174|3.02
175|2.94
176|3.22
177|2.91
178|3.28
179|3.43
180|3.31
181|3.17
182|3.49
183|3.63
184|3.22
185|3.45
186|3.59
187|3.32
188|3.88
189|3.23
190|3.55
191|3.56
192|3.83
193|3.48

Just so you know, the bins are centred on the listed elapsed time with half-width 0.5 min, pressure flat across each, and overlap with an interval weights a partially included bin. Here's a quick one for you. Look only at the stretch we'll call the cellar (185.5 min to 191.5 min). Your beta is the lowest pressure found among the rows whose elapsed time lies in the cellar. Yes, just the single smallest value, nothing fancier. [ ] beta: 3.23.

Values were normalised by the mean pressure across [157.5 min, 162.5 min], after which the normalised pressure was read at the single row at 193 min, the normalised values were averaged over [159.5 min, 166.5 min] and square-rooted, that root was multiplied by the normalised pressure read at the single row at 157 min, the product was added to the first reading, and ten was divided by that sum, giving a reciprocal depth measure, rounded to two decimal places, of 4.73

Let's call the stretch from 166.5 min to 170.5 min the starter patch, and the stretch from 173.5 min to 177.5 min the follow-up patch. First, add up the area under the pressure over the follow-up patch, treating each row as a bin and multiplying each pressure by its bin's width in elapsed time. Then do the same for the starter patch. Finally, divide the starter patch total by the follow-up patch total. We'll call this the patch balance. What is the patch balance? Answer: 0.95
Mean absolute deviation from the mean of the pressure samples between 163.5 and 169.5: 0.077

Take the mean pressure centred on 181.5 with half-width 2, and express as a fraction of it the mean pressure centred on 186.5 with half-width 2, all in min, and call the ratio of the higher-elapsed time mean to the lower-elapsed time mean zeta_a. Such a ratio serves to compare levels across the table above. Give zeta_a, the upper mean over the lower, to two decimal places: 1.05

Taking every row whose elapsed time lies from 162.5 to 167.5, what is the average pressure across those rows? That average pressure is 2.82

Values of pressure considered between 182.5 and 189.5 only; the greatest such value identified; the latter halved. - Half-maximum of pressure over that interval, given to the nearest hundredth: 1.94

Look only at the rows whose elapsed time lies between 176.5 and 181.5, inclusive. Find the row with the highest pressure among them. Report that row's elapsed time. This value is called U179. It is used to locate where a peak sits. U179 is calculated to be 179 min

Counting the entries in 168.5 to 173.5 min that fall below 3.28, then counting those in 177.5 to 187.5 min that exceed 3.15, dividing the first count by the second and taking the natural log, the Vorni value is -0.69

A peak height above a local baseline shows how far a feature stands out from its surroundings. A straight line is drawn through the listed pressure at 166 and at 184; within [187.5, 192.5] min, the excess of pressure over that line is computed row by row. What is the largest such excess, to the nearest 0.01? 0.52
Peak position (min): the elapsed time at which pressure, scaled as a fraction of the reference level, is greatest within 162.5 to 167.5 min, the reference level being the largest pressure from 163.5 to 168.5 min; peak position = 163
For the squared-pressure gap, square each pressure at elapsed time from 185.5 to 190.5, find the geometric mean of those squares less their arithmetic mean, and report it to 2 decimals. -0.10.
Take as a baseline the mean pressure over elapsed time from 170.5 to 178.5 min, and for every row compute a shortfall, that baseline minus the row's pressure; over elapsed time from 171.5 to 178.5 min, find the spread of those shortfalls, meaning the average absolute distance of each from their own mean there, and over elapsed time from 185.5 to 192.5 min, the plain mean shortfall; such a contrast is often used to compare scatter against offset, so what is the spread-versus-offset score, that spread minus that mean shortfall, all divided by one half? 1.4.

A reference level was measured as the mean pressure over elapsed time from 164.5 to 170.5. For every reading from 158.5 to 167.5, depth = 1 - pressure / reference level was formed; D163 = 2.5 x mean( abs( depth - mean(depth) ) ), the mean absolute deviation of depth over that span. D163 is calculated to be 0.12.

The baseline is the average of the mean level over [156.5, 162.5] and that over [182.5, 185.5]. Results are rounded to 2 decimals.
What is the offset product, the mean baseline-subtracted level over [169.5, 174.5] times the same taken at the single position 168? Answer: 0.12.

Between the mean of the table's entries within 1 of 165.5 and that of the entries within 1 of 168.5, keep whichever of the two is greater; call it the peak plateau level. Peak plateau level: 2.8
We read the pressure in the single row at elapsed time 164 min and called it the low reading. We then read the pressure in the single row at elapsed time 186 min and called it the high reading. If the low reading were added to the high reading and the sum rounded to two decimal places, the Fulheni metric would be 6.35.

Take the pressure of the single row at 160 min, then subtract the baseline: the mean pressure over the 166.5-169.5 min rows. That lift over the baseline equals 0.08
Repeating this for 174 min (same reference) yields 0.21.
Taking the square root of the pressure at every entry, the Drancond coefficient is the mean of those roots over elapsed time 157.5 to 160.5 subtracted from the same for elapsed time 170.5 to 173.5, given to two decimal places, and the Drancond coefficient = -0.04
